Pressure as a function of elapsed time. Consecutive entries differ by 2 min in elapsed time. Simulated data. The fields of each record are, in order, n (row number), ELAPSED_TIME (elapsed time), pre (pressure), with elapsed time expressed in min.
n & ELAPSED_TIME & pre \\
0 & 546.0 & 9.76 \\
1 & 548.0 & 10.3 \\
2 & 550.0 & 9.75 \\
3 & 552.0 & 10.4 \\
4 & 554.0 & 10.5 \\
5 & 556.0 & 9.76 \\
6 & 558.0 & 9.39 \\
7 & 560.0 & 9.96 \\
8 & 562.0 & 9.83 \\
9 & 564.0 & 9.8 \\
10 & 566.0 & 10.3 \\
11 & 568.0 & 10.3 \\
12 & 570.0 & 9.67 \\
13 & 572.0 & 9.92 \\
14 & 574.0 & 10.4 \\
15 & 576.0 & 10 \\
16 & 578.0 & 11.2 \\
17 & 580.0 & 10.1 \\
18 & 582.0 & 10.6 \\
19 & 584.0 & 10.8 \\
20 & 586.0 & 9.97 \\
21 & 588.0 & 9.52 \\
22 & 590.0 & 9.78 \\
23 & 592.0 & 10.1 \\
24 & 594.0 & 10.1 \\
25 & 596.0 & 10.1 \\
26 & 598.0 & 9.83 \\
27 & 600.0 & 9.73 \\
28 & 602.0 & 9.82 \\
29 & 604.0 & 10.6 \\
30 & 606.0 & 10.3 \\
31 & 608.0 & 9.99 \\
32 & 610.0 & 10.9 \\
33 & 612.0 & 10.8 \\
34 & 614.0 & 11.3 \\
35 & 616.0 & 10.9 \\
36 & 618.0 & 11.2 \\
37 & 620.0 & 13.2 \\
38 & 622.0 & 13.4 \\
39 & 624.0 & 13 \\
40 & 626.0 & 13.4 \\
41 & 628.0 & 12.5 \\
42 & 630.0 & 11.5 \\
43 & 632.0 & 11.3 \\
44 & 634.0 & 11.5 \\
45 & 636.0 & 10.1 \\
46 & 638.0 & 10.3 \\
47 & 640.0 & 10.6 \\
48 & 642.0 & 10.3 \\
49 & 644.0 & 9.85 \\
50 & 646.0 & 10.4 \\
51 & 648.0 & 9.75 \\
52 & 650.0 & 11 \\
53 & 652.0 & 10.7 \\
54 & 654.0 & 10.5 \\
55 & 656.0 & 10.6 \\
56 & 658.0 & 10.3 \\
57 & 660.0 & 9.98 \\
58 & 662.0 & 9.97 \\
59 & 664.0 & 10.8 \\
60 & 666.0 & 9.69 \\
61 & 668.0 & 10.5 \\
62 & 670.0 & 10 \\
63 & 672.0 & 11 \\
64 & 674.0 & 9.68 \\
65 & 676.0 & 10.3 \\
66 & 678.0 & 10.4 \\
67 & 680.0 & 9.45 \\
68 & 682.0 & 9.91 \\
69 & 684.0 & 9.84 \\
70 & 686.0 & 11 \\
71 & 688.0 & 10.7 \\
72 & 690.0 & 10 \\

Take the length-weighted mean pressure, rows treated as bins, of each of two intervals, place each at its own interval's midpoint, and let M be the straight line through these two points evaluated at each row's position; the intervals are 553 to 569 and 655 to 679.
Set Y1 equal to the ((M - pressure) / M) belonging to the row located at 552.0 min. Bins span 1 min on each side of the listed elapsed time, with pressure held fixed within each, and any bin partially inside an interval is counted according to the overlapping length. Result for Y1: -0.04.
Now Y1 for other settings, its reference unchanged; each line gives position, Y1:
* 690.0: 0.03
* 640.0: -0.04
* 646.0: -0.02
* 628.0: -0.23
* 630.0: -0.13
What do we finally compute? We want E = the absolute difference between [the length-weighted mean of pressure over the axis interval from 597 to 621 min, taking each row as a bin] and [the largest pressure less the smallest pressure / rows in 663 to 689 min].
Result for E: 9.2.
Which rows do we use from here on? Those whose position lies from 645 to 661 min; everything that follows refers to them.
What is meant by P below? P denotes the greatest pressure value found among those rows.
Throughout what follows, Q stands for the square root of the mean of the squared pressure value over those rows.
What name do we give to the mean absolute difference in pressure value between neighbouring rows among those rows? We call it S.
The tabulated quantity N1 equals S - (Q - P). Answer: 1.0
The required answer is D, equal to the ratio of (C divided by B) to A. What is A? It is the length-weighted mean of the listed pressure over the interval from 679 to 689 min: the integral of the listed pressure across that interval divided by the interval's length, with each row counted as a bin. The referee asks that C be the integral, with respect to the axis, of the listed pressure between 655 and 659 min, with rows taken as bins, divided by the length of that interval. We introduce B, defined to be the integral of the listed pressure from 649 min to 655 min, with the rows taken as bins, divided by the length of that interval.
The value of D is 0.096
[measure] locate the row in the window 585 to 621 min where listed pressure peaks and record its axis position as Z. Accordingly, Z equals 620.0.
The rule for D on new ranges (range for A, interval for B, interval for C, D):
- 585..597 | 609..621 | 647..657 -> 0.093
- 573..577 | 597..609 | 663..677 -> 0.100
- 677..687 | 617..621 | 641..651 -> 0.083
